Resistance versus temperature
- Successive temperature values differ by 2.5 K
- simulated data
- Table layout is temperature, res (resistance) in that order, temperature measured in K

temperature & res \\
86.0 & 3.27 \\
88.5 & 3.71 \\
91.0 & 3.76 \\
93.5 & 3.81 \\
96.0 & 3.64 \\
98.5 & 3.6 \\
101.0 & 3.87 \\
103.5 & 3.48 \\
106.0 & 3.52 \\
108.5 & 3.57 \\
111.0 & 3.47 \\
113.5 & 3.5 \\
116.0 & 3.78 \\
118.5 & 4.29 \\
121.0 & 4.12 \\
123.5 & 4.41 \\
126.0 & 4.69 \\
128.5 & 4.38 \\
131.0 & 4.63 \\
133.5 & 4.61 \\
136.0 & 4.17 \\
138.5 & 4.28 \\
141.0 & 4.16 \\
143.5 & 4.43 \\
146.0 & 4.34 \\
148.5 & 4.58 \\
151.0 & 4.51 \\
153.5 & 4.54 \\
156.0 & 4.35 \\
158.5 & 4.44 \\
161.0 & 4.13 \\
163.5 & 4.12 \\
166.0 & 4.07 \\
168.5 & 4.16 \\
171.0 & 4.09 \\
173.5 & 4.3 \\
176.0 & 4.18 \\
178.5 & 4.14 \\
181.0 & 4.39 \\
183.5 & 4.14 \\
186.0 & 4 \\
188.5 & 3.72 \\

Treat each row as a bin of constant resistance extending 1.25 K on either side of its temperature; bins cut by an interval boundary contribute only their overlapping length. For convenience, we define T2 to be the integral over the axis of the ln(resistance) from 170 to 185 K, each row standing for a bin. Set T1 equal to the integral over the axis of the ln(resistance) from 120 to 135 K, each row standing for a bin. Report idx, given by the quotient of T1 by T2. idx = 1.043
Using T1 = 22.5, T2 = 21.5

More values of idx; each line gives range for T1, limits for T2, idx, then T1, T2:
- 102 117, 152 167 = 0.872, 19.0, 21.8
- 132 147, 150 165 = 0.999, 22.0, 22.0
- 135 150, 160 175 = 1.031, 22.0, 21.3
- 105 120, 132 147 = 0.890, 19.6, 22.0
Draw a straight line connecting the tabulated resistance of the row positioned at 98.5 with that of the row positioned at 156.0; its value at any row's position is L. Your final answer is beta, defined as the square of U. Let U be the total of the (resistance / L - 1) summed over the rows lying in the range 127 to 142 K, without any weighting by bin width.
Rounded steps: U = 0.44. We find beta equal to 0.20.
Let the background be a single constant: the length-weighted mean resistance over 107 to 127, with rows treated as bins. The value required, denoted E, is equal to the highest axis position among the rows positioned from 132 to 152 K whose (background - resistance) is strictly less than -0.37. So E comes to 151.0 K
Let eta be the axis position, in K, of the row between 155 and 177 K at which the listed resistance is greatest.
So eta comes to 158.5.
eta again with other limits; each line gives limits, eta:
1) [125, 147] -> 126.0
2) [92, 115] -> 101.0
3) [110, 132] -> 126.0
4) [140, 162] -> 148.5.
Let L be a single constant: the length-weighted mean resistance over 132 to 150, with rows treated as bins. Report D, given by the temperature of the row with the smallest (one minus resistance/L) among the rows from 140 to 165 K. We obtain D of 148.5 K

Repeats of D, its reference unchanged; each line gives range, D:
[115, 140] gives 126.0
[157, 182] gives 158.5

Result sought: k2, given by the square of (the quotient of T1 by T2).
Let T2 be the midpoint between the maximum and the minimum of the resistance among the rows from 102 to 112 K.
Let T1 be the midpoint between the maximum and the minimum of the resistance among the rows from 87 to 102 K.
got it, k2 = 1.13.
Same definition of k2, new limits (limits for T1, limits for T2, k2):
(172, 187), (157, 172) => 0.97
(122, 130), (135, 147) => 1.11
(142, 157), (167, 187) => 1.13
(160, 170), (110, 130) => 1.02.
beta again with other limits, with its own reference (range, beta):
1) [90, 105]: 0.03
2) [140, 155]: 0.07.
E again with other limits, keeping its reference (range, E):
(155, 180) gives 158.5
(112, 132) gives 131.0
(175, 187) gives 181.0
